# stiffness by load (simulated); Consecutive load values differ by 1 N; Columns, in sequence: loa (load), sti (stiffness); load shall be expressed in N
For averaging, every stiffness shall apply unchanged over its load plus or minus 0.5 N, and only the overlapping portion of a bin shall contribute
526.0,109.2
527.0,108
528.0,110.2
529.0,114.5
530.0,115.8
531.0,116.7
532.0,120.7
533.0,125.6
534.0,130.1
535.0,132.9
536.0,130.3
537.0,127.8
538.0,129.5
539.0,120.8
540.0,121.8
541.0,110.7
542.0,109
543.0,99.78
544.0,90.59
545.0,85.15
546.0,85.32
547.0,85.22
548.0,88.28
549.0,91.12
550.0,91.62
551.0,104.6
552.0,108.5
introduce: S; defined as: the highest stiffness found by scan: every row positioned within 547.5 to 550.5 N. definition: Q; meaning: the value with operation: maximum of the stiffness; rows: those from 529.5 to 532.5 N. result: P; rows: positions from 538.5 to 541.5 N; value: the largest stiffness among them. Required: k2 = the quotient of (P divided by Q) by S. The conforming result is 0.0110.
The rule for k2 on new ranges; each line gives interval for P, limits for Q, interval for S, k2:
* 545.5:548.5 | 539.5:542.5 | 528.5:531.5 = 0.0062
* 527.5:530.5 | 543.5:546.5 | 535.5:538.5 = 0.0098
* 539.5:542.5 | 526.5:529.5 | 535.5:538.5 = 0.0082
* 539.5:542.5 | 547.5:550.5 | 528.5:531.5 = 0.0114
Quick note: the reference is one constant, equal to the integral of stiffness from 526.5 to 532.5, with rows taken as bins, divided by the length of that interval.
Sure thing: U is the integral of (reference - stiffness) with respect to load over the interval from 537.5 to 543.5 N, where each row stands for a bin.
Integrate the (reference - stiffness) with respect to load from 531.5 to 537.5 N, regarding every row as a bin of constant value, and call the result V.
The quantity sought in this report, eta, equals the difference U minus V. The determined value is 76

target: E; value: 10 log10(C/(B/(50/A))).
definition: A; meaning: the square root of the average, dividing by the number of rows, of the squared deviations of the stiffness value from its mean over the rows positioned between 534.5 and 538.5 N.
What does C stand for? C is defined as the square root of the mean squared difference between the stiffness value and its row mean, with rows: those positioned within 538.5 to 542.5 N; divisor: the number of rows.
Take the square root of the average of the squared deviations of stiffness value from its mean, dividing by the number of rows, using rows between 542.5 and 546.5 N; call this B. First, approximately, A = 2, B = 5.9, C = 6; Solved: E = 14.2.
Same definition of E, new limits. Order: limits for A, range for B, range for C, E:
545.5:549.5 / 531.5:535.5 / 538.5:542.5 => 14.1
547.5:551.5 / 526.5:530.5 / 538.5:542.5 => 11.6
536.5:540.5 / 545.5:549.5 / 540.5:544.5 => 16.5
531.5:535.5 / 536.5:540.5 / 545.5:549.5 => 8.5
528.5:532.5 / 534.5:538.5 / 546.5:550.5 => 14.8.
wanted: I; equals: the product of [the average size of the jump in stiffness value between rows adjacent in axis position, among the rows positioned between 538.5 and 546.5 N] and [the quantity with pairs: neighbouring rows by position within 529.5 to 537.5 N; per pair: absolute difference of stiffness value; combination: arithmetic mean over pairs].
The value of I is 17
